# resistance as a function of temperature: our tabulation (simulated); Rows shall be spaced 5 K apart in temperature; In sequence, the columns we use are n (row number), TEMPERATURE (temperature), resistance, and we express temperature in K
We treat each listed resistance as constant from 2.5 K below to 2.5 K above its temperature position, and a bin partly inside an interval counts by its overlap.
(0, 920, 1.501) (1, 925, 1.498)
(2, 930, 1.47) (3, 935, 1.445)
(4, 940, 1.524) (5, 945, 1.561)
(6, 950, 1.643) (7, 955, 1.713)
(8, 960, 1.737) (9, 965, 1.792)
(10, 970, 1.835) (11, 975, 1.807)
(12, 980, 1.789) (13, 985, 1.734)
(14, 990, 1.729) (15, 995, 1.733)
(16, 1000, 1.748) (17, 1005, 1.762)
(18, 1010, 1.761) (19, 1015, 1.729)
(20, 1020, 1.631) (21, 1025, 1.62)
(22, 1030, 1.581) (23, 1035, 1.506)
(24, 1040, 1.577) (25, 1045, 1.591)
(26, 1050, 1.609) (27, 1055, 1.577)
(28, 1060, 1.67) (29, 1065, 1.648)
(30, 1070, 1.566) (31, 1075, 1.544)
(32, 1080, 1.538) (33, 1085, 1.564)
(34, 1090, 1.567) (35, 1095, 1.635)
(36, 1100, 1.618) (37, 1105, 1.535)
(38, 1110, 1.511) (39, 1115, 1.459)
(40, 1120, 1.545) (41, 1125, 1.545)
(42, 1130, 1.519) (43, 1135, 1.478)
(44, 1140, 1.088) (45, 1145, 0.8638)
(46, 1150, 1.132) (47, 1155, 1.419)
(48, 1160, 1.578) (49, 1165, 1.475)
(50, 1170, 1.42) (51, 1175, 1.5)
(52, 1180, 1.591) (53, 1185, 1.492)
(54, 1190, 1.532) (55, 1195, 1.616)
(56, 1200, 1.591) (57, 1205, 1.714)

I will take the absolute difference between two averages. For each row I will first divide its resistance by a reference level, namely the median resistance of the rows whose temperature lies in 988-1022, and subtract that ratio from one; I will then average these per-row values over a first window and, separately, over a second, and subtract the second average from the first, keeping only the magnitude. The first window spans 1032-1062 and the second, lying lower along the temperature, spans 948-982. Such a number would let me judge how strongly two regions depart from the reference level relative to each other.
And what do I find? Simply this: 0.10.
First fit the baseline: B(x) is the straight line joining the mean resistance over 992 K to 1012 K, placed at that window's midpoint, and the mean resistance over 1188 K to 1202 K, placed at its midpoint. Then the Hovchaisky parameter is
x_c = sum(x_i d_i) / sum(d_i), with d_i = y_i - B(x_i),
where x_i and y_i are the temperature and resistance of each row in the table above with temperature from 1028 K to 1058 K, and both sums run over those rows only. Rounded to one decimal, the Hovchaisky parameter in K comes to 1041.2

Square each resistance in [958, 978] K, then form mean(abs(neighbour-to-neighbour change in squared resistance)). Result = 0.15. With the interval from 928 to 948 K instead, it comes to 0.14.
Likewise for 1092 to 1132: 0.13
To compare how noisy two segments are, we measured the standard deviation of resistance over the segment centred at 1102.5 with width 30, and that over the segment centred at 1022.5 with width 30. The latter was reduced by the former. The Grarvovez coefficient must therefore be 0.03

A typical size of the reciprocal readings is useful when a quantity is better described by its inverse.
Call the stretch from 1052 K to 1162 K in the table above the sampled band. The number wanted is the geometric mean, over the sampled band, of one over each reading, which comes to 0.682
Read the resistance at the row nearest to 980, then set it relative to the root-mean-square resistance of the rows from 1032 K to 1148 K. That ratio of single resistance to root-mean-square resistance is 1.18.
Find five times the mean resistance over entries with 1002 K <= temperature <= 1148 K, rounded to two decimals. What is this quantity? 7.73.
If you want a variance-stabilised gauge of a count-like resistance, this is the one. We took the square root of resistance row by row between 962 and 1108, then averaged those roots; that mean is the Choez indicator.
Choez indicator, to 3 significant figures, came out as 1.29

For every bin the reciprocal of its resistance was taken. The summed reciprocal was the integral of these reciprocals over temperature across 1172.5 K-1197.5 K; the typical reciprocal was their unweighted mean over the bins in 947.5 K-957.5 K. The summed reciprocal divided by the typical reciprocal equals 27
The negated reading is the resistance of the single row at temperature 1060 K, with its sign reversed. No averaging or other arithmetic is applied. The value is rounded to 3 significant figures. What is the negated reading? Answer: -1.67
